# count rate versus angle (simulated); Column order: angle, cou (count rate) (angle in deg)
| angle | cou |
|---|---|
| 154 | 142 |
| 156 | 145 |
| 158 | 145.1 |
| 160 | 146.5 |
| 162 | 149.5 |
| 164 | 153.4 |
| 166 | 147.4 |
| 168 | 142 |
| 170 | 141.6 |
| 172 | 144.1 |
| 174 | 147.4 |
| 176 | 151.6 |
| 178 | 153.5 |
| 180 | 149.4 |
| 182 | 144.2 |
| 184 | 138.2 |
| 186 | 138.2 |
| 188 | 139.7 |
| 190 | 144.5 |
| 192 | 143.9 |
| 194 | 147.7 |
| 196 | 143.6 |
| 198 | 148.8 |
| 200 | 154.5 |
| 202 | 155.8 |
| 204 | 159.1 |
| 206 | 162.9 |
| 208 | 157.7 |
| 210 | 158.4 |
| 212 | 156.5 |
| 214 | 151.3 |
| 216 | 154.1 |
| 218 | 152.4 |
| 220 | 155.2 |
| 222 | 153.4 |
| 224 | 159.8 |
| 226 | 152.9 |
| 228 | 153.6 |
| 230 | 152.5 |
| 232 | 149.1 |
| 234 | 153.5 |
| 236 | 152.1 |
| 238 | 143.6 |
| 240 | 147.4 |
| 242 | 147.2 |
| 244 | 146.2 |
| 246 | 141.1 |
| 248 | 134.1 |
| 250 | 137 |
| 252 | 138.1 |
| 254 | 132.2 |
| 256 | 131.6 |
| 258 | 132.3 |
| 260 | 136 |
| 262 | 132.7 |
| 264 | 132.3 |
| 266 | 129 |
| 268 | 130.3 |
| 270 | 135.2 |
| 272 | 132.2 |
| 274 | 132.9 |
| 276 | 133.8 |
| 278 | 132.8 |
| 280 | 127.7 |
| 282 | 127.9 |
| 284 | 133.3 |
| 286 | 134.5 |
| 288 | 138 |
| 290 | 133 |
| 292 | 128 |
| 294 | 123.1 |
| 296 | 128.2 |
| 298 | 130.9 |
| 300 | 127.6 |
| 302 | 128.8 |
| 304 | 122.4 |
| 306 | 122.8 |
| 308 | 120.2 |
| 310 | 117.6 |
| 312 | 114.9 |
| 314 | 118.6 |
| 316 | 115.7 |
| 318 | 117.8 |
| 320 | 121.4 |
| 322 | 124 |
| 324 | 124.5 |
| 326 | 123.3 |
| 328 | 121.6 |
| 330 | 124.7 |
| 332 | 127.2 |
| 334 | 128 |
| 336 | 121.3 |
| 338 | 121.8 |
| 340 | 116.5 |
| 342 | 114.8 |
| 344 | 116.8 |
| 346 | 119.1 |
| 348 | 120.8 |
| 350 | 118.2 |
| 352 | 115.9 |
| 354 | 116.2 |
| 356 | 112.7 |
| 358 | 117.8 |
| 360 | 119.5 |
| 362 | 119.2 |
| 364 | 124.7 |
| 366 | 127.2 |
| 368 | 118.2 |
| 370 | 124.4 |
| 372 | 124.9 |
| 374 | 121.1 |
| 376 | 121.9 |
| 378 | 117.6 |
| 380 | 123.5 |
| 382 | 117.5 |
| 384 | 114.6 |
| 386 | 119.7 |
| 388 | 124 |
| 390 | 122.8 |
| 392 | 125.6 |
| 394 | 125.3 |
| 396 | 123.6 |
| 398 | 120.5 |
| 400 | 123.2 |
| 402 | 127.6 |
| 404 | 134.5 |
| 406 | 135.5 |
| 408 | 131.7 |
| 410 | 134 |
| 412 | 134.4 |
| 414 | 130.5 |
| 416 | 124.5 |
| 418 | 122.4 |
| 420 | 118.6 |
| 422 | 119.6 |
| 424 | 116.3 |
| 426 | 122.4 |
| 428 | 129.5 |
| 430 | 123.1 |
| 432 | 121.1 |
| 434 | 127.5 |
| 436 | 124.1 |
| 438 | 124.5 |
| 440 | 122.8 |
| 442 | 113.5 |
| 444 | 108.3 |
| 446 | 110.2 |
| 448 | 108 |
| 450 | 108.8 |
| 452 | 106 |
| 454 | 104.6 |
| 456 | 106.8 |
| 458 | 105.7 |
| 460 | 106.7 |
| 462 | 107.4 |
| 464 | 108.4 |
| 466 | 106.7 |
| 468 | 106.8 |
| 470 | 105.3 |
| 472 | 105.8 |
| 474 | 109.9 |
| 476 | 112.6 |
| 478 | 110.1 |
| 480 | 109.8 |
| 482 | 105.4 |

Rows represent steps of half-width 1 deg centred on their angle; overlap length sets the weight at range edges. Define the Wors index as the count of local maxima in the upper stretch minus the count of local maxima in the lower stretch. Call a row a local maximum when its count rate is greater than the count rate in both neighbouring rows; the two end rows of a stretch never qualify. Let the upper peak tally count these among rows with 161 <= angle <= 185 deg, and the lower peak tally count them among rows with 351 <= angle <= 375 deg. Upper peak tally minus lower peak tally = -2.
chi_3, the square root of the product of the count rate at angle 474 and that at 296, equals 119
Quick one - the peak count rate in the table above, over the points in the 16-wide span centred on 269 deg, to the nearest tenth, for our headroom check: 135.2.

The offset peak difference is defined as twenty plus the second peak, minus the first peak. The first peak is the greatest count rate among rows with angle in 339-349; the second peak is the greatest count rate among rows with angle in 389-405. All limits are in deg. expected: 34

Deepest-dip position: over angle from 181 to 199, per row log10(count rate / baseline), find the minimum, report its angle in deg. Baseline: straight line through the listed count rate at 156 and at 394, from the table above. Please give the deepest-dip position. 184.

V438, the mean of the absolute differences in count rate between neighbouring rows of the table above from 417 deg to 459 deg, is 3.4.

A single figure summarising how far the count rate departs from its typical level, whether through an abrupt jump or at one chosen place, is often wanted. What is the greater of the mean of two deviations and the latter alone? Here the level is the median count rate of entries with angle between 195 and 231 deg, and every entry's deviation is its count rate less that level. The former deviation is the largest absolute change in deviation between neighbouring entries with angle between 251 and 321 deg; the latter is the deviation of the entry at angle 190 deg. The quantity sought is -1.7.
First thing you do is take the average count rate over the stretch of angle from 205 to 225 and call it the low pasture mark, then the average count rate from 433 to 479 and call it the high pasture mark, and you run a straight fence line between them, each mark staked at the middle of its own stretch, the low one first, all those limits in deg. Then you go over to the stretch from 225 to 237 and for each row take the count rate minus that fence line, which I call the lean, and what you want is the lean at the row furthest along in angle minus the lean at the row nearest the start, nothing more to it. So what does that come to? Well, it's 1.1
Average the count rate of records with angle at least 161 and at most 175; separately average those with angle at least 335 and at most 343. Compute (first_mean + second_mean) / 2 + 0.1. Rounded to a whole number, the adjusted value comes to 133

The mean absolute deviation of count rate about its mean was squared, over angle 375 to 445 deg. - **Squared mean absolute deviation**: 20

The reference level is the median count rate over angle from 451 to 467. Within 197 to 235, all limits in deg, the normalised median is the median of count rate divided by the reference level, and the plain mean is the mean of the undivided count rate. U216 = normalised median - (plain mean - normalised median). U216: -152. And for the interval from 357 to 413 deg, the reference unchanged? -122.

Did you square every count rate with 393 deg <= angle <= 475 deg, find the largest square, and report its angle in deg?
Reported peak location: 406 deg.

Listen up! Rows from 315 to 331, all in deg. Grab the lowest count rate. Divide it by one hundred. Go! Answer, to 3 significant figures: 1.16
